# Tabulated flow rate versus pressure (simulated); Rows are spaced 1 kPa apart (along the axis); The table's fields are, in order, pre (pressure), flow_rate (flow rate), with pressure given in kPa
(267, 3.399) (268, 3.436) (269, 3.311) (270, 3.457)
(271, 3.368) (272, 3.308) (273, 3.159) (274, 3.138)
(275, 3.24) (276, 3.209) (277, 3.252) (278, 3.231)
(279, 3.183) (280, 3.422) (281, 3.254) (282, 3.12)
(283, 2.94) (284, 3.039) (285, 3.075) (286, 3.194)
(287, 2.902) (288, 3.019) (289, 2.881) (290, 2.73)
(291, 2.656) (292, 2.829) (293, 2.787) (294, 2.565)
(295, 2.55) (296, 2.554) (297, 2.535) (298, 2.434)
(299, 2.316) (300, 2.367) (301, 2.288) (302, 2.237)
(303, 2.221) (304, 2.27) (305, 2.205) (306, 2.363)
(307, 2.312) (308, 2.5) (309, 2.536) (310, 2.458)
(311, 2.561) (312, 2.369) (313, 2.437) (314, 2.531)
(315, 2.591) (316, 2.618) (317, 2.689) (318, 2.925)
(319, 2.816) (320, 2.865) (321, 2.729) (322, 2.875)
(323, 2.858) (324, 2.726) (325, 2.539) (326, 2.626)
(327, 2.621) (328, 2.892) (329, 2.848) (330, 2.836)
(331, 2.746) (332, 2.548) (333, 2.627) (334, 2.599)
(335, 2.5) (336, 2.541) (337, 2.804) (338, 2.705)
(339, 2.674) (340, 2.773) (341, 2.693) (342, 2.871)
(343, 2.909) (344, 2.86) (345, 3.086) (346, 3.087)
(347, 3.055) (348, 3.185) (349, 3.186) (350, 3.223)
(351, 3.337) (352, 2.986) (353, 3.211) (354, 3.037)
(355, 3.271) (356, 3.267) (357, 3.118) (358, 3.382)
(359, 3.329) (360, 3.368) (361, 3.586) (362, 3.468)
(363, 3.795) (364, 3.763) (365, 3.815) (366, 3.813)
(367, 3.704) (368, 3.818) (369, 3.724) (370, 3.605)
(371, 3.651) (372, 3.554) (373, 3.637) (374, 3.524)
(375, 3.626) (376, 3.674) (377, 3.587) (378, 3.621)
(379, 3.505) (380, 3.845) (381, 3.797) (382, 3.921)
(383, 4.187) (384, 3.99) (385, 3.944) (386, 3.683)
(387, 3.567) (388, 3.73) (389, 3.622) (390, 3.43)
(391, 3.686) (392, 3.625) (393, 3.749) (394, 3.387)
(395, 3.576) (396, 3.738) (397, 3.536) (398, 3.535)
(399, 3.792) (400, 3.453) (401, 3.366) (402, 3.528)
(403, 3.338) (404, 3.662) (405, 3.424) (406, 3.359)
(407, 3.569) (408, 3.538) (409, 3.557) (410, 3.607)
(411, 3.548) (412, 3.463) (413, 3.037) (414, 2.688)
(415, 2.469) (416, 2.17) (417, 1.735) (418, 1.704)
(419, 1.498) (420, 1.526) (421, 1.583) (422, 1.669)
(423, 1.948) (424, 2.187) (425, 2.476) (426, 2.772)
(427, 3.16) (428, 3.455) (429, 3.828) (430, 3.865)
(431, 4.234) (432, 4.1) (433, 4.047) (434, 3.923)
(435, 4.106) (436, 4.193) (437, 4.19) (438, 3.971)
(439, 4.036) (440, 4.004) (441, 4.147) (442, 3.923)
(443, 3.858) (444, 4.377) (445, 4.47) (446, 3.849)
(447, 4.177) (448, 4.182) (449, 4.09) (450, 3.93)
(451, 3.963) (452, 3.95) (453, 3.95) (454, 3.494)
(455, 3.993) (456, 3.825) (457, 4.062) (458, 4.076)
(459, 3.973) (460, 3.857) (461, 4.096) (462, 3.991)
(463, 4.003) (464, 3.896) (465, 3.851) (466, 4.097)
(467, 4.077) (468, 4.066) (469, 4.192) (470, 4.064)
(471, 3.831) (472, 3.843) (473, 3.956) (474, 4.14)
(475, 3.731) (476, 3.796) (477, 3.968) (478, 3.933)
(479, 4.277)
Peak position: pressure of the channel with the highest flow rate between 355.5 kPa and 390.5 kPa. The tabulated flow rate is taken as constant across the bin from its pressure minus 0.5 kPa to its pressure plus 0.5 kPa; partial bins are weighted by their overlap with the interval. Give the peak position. 383 kPa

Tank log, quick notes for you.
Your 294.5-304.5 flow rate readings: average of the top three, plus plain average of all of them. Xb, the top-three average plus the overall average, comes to 4.9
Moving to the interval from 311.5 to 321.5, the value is 5.5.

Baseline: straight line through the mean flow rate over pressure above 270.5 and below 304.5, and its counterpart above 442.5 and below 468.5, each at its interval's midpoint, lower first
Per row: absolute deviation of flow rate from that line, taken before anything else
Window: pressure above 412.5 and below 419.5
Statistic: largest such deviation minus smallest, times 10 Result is 16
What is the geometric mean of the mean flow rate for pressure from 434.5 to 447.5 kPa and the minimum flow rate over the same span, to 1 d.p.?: 4.0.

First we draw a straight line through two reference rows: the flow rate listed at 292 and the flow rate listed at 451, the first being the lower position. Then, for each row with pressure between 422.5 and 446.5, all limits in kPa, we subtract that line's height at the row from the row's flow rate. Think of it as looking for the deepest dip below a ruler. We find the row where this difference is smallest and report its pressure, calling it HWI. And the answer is 423 kPa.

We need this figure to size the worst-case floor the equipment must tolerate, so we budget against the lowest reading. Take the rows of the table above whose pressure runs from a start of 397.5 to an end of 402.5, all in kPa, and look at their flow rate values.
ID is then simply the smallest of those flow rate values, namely 3.366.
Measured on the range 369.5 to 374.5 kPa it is 3.524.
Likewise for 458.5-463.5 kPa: 3.857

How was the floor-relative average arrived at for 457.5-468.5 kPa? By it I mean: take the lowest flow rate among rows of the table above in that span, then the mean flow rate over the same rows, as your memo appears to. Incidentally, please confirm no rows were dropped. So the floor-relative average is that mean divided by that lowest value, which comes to 1.04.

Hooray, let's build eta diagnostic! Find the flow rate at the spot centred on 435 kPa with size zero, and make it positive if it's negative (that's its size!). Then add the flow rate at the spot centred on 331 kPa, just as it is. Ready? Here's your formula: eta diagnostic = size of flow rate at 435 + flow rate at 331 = 6.9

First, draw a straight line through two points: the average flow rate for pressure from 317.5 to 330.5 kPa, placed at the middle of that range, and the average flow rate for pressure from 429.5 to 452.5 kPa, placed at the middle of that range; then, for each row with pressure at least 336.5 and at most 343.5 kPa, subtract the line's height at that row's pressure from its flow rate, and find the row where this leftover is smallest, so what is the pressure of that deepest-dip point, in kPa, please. 341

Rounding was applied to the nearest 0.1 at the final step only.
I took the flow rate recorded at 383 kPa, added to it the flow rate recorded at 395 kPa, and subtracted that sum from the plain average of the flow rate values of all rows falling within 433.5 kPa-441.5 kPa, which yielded -3.7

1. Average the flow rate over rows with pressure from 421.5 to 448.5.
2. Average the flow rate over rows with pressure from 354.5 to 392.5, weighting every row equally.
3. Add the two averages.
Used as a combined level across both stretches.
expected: 7.3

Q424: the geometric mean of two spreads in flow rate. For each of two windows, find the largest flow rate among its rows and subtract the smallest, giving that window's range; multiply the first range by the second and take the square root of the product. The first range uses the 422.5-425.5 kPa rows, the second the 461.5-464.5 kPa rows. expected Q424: 0.24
